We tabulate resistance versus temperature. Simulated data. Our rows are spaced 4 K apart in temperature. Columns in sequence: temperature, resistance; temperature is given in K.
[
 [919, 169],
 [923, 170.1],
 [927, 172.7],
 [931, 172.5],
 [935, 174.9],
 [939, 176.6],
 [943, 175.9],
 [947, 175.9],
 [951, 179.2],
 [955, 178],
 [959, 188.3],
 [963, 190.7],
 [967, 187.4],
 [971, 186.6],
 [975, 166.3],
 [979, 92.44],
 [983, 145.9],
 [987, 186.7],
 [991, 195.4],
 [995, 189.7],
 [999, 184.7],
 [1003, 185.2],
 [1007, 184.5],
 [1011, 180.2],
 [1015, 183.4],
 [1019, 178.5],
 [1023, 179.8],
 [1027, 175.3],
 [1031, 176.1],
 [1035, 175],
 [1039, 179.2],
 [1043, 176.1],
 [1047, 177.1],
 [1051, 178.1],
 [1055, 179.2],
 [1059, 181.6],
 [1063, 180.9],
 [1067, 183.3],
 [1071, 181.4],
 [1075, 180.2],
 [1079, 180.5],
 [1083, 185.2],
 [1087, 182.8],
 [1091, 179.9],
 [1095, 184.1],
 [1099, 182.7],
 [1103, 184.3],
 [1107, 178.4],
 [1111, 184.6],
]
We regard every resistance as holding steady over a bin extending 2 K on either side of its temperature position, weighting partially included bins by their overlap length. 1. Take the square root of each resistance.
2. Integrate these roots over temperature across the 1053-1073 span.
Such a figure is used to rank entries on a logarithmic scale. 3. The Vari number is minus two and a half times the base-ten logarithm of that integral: -6.08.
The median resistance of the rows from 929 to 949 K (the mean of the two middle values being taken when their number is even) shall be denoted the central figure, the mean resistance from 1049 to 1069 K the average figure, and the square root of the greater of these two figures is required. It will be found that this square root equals 13.4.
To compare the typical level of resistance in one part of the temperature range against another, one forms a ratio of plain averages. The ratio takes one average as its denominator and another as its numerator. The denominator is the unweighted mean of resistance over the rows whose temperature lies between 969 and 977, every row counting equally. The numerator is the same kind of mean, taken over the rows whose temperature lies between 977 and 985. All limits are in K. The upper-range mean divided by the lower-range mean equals 0.68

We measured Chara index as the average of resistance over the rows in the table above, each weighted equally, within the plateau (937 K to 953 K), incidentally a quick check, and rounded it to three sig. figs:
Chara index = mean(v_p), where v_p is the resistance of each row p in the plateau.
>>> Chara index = 177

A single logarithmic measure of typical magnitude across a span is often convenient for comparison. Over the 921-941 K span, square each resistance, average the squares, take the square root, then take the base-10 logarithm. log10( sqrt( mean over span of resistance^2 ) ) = 2.24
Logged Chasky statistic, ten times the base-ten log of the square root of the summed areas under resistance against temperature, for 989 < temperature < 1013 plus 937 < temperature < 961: 19.72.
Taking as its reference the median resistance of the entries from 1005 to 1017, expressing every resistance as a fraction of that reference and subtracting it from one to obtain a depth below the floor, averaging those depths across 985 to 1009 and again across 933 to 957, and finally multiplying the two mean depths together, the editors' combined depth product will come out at -0.0009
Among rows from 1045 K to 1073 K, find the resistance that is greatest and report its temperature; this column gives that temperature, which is 1067 K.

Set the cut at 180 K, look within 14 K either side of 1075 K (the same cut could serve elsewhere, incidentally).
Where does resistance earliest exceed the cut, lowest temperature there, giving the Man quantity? 1063 K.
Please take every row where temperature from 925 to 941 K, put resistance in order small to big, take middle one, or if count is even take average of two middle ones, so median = 174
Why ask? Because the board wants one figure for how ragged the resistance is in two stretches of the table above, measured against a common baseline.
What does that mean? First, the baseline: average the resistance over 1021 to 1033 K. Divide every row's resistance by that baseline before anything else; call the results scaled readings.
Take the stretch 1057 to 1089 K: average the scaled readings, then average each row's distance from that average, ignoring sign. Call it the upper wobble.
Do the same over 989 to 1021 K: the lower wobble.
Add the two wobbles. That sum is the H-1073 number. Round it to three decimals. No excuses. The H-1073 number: 0.028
